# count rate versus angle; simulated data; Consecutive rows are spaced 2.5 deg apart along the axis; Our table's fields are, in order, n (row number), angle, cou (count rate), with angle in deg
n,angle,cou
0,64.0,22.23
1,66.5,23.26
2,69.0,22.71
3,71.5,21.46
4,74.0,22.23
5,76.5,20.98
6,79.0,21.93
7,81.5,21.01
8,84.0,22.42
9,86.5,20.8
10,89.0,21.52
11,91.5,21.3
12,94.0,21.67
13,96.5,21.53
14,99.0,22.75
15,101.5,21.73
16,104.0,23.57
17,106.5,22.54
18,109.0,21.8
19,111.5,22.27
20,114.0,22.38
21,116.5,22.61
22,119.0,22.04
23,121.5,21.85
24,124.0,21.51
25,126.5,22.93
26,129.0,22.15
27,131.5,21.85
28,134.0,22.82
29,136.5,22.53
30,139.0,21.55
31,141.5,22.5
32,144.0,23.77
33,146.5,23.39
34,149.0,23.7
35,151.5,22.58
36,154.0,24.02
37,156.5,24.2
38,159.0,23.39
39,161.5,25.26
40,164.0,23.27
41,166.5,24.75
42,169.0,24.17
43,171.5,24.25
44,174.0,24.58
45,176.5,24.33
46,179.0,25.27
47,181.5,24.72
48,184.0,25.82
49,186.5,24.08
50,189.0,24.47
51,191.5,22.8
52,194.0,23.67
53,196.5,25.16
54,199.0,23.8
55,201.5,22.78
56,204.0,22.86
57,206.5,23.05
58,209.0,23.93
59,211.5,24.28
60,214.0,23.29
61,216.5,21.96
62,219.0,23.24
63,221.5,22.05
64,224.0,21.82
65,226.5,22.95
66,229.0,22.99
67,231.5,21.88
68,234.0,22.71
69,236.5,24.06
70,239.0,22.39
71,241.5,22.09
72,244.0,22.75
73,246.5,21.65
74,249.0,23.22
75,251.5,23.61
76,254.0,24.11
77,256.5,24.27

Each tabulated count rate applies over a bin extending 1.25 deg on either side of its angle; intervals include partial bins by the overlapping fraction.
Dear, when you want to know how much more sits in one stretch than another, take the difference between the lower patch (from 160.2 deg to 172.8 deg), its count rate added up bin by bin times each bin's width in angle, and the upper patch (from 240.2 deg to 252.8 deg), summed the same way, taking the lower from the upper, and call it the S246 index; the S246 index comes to -21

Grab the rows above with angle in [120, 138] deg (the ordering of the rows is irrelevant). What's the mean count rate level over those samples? 22.2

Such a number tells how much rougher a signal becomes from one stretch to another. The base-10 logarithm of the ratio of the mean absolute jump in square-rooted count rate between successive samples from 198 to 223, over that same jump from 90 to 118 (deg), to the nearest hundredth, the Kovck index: 0.05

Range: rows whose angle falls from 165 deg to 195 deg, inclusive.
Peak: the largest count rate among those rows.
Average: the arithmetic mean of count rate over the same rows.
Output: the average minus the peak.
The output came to -1.41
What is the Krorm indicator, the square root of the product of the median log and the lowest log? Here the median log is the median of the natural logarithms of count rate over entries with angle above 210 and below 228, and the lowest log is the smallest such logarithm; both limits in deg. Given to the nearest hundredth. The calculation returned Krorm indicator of 3.11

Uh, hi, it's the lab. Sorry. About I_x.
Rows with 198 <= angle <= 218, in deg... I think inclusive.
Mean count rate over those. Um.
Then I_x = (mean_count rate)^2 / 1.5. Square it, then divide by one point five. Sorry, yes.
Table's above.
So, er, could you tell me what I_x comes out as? 360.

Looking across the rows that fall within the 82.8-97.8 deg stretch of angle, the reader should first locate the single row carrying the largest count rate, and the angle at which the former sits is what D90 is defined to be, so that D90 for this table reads 84.0 deg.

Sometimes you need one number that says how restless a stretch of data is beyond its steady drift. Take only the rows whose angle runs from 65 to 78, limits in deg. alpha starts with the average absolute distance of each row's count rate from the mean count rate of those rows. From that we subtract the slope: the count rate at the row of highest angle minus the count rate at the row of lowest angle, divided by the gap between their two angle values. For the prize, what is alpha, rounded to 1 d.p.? 1.0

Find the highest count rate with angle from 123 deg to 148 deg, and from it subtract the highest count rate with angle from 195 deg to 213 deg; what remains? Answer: -1.4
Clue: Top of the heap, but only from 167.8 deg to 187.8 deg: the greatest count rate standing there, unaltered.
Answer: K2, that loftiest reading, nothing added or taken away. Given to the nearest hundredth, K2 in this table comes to 25.82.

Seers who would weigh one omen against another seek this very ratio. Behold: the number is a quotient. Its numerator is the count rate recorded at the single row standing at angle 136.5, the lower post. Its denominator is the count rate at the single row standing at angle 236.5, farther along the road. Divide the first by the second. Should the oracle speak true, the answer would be 0.94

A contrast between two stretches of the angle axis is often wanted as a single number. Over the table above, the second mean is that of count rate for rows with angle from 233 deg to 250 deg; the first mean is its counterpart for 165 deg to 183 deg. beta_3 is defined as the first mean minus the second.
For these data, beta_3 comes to 1.9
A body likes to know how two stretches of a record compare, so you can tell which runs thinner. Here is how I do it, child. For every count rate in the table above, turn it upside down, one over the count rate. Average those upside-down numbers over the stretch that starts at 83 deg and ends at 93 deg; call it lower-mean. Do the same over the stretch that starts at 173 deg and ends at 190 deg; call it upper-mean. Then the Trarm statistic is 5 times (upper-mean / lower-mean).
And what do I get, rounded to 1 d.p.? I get 4.3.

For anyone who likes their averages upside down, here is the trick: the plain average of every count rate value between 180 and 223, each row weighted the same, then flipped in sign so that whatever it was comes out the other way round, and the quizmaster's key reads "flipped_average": -23.6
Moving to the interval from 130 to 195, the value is -23.8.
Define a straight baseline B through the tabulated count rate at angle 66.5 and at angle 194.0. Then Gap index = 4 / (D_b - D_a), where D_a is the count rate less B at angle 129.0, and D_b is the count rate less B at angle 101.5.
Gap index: -12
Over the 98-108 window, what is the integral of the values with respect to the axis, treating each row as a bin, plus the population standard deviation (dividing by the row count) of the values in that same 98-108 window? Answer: 227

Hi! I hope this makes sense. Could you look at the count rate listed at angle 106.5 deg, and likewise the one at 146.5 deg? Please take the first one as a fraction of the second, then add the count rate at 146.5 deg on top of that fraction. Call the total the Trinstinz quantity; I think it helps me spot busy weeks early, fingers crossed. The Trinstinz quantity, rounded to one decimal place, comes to 24.4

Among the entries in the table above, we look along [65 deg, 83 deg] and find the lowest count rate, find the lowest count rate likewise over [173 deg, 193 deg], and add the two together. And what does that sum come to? 43.8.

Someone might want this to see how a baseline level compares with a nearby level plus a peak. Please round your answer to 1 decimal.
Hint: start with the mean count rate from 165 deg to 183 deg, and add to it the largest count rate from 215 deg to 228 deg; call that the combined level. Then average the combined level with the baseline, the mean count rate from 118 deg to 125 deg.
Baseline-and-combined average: 34.8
